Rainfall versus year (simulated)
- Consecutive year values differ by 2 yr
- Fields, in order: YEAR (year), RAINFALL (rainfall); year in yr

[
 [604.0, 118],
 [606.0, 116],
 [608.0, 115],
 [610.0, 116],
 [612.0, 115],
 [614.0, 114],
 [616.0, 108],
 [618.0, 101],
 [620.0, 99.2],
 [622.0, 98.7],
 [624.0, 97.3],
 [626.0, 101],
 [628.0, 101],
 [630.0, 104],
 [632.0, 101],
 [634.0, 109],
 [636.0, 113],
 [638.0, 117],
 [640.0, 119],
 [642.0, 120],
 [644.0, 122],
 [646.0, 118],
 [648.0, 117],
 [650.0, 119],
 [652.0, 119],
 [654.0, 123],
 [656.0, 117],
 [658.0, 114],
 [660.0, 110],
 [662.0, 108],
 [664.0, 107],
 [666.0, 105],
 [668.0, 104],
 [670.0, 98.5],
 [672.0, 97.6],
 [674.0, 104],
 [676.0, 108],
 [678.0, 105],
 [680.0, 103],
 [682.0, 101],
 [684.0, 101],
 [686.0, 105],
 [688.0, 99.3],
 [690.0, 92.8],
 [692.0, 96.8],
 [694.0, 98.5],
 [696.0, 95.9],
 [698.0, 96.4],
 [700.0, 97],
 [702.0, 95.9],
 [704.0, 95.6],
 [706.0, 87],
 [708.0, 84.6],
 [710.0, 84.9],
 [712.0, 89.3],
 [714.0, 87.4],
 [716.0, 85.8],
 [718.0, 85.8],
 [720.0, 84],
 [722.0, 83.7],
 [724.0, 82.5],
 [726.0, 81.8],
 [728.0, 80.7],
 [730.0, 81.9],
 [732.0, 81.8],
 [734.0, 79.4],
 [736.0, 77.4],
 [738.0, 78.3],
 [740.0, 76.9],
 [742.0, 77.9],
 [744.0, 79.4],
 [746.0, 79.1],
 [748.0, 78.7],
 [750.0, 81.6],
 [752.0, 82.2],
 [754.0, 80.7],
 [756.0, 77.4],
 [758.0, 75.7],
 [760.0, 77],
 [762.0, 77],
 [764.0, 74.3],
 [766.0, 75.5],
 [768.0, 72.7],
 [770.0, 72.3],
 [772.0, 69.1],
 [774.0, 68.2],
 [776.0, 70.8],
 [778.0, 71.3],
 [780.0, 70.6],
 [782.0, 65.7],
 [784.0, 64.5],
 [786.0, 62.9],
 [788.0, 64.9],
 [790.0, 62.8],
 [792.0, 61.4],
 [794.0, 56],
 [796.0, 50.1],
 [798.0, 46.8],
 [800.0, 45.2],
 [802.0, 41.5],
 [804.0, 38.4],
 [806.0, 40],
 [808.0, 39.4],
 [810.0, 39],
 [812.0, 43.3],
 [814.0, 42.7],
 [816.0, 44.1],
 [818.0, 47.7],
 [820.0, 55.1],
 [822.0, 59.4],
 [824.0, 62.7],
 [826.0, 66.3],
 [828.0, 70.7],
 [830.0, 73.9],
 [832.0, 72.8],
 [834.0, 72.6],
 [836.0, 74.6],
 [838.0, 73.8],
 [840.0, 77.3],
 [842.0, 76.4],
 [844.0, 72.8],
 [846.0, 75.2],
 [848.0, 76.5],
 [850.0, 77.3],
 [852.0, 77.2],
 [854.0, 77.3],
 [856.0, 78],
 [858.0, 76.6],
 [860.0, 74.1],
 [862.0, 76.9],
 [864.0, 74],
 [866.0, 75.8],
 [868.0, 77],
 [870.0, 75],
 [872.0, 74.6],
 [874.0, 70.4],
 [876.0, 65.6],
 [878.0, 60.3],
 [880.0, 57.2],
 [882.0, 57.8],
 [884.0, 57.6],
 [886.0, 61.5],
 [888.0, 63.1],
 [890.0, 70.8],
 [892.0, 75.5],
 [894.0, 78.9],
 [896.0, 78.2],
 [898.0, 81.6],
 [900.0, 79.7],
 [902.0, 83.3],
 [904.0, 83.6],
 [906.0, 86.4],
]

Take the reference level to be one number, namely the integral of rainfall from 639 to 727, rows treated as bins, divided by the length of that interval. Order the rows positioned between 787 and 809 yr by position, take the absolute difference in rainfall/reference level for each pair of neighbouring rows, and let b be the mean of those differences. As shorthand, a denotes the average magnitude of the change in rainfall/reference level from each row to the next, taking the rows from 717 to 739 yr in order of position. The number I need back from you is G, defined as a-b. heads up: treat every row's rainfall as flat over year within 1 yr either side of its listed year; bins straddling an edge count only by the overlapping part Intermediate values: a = 0.012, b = 0.0284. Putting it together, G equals -0.017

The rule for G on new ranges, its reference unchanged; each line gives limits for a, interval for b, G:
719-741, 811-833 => -0.021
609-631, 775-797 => 0.000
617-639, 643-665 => 0.002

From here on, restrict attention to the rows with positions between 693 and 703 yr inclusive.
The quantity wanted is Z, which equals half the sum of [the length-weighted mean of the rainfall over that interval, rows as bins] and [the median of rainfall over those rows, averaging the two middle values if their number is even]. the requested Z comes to 97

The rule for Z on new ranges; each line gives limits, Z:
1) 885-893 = 67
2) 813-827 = 55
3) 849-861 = 77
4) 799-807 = 41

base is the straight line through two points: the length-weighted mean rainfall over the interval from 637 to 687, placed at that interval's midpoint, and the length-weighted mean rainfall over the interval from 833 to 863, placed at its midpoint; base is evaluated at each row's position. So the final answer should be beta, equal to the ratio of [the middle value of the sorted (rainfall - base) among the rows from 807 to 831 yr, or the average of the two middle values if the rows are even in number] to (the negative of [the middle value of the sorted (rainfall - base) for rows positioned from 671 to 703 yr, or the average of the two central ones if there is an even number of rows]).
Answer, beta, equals -4.8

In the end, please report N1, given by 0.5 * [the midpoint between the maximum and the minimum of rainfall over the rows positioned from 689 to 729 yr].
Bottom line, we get 45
